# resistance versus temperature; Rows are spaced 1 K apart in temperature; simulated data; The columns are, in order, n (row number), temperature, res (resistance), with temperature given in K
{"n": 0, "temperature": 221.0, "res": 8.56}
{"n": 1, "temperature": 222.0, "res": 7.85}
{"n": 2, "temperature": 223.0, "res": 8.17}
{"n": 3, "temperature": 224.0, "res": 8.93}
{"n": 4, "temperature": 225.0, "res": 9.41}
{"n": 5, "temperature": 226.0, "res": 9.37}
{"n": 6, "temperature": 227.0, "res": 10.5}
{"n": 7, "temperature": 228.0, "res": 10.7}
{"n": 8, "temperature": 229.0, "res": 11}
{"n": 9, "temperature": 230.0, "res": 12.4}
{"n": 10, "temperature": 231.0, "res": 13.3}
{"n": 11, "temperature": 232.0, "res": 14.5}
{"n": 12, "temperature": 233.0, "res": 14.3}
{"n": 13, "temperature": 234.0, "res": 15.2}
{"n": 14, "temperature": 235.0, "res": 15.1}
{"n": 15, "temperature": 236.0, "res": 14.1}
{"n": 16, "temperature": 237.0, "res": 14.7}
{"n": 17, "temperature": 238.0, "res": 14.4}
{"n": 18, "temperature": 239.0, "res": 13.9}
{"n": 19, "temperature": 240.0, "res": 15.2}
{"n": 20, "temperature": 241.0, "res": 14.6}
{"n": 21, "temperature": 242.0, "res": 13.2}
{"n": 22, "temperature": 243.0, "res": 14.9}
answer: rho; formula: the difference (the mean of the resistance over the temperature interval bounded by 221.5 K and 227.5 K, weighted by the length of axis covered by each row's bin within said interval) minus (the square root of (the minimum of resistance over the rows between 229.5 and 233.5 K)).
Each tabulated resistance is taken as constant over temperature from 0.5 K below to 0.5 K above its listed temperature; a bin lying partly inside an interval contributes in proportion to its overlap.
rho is 6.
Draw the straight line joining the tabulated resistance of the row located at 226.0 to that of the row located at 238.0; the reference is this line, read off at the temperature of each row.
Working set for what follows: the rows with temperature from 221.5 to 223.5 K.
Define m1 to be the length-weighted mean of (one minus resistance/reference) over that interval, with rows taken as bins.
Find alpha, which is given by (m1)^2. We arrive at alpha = 0.0002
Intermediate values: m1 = -0.01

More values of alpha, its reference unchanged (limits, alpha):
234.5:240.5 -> 0.0009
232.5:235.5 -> 0.0284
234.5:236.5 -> 0.0089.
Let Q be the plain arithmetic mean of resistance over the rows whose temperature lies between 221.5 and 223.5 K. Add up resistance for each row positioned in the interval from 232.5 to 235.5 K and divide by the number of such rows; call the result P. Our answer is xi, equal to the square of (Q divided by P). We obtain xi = 0.29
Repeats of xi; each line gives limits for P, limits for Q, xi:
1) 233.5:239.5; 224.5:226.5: 0.42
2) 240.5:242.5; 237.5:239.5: 1.04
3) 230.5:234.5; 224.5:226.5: 0.43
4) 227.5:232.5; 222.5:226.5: 0.52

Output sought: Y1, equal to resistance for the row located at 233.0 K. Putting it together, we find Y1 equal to 14.3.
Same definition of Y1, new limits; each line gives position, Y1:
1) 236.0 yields 14.1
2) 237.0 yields 14.7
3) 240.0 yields 15.2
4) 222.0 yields 7.85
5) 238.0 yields 14.4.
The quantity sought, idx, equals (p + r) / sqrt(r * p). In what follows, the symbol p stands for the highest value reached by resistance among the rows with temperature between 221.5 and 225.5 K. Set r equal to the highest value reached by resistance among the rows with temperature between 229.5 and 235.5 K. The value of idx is 2.06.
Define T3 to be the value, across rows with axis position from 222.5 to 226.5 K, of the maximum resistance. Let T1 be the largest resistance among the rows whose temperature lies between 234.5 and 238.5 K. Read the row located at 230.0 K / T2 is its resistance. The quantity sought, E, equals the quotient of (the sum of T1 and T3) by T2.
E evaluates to 2.0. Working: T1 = 15.1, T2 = 12.4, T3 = 9.41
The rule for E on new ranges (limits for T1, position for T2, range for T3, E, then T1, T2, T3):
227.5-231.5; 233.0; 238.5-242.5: 2.0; 13.3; 14.3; 15.2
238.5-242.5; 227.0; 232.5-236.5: 2.9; 15.2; 10.5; 15.2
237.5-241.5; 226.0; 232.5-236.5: 3.2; 15.2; 9.37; 15.2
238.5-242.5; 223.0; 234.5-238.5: 3.7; 15.2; 8.17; 15.1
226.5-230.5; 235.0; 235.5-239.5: 1.8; 12.4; 15.1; 14.7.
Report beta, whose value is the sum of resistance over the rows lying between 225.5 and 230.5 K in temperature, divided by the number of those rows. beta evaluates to 10.8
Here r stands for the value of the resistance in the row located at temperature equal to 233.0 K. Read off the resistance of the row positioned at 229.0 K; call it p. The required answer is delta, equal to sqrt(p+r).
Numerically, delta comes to 5.03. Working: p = 11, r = 14.3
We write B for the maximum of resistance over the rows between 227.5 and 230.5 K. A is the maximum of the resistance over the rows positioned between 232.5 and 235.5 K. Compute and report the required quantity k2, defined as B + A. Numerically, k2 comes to 27.6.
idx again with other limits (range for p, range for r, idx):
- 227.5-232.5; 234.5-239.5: 2.00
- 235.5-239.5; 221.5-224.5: 2.06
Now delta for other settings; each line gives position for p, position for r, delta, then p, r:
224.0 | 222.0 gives 4.10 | 8.93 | 7.85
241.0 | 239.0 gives 5.34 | 14.6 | 13.9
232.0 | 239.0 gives 5.33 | 14.5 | 13.9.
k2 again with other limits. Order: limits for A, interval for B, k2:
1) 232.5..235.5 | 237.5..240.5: 30.4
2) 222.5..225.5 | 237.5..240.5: 24.6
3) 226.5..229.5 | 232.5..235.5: 26.2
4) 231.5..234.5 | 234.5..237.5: 30.3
